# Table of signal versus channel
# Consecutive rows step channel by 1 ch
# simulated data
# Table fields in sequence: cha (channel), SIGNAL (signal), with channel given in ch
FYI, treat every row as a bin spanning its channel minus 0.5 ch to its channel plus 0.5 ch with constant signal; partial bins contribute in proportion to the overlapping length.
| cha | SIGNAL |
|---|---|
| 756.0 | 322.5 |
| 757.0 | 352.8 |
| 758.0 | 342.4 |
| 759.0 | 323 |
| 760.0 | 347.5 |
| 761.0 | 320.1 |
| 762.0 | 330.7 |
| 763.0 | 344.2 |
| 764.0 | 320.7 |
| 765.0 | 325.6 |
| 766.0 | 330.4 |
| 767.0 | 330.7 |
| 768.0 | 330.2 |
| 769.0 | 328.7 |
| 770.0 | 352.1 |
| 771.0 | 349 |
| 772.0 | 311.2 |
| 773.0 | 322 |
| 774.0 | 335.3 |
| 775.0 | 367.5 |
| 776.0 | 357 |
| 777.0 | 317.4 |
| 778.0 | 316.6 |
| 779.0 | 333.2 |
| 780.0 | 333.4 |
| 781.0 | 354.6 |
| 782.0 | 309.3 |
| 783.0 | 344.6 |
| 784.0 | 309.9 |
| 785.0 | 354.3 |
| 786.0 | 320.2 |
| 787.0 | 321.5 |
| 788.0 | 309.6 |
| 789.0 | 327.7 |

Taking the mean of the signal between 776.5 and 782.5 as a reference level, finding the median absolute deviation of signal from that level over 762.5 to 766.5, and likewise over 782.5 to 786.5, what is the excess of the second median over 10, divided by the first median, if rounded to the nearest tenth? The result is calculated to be 1.5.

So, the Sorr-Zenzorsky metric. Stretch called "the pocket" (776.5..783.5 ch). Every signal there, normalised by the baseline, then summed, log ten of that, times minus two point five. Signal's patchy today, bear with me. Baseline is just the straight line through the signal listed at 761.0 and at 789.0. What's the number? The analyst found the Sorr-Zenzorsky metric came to -2.13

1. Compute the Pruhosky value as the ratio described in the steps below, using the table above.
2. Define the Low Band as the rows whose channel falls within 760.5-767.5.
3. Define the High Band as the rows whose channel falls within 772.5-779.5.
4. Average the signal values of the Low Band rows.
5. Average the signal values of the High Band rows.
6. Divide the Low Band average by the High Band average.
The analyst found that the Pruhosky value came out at 0.98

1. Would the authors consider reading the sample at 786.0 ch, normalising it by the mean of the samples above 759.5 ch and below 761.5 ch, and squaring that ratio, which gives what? 0.92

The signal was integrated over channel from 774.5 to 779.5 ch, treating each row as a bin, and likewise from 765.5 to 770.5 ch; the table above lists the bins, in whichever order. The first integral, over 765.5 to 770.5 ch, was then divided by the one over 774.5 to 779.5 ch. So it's 0.99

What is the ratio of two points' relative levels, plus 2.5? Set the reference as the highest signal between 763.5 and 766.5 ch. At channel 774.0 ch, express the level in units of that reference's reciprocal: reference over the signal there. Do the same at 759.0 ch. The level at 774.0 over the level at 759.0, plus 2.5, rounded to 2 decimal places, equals 3.46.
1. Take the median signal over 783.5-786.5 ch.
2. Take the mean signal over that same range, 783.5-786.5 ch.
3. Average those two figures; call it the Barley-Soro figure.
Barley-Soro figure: 324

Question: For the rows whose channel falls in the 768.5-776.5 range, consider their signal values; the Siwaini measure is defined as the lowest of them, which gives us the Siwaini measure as 311.2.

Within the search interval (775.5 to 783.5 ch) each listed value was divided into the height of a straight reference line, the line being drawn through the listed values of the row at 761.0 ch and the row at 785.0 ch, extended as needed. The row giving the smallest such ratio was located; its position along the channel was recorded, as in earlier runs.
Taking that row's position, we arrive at 776.0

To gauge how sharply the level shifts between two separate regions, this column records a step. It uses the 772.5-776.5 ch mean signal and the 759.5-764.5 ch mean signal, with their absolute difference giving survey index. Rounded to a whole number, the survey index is 13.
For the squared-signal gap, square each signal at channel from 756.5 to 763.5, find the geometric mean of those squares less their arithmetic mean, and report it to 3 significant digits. -276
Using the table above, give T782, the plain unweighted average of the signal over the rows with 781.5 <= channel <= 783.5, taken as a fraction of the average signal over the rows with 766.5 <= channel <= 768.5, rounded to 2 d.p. 0.99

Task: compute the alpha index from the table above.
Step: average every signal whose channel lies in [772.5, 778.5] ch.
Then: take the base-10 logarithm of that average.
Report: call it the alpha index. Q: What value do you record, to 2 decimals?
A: 2.53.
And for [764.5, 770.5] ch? 2.52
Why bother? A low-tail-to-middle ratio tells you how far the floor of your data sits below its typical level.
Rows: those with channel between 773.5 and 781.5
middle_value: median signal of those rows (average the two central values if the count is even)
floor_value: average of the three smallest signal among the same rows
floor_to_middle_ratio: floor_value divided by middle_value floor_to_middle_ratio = 0.96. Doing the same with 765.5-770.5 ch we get 1.00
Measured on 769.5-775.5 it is 0.94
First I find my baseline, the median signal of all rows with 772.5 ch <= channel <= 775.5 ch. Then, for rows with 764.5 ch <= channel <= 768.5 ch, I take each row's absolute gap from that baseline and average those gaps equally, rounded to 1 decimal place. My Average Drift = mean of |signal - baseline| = 6.1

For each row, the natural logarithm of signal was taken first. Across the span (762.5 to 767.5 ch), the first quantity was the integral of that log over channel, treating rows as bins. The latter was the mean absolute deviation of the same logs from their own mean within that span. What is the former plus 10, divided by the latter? 2247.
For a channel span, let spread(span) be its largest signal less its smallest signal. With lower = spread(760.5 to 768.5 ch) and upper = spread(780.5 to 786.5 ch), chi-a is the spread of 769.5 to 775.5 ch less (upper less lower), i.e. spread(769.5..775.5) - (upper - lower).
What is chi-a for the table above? 35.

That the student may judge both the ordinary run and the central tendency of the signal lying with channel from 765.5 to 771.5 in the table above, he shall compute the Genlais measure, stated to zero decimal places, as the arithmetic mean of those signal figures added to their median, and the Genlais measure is 667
